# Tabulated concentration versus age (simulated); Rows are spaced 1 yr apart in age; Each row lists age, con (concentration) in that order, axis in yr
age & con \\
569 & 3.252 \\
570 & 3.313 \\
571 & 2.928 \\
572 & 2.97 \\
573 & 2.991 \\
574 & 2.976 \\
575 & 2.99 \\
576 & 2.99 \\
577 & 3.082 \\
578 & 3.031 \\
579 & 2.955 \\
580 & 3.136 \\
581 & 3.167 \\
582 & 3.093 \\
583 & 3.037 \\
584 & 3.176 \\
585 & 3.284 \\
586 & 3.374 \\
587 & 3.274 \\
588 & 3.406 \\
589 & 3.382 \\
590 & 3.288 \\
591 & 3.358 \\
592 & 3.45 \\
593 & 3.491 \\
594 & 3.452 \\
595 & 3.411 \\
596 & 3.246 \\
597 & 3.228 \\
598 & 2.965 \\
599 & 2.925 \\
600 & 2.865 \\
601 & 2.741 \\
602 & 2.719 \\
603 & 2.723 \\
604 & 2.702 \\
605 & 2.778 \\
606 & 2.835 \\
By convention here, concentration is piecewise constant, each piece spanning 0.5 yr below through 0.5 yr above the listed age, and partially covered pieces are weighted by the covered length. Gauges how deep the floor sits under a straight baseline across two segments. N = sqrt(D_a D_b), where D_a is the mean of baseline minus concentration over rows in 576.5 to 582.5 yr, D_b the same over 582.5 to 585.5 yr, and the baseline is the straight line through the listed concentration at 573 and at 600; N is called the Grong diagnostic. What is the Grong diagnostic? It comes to 0.16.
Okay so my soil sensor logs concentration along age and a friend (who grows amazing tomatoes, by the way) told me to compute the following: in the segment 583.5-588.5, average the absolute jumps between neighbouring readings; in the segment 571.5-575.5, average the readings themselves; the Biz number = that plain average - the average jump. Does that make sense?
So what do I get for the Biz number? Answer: 2.87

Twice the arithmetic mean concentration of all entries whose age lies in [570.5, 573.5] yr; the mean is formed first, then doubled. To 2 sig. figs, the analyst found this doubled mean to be 5.9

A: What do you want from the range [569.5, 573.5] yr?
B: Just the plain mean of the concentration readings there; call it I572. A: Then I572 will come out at 3.05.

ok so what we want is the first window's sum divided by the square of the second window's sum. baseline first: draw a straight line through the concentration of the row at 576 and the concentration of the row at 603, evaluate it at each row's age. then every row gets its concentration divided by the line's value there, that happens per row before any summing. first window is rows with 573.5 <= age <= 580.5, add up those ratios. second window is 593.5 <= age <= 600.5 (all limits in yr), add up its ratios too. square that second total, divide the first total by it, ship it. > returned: 0.113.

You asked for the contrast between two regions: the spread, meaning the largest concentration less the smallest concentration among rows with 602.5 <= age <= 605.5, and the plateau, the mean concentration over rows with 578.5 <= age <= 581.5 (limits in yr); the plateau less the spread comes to 3.01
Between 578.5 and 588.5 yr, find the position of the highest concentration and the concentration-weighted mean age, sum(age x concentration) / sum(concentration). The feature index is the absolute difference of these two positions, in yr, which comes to 4.4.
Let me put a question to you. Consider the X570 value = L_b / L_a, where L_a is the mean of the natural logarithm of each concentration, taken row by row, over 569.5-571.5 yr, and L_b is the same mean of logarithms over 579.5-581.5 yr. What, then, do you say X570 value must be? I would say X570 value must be 1.01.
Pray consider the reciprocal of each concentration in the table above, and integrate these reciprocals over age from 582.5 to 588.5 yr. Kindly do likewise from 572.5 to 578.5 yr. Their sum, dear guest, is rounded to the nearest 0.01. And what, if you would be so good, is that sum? 3.84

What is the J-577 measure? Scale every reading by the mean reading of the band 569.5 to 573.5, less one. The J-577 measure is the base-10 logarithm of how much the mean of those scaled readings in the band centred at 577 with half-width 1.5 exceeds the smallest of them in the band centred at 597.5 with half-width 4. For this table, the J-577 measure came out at -1.0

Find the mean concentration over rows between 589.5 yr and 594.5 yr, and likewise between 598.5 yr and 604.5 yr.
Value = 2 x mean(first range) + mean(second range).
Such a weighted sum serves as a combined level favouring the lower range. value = 9.6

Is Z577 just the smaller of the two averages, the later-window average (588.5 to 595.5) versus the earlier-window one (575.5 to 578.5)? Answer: 3.0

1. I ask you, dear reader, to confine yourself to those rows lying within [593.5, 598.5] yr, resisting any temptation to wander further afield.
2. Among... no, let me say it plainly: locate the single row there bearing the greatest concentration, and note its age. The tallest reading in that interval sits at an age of 594 yr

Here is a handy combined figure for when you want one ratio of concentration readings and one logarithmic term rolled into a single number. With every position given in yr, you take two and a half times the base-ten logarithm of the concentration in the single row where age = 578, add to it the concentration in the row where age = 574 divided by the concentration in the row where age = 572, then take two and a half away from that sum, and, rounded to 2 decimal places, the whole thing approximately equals -0.29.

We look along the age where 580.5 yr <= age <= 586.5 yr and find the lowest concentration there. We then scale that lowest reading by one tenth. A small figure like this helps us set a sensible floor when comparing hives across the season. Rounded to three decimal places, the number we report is 0.304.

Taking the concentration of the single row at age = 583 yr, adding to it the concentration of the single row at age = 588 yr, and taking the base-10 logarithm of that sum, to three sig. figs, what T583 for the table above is 0.809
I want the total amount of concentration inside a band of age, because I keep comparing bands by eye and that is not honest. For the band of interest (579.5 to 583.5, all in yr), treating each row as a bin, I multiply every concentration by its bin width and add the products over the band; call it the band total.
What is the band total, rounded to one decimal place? 12.4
